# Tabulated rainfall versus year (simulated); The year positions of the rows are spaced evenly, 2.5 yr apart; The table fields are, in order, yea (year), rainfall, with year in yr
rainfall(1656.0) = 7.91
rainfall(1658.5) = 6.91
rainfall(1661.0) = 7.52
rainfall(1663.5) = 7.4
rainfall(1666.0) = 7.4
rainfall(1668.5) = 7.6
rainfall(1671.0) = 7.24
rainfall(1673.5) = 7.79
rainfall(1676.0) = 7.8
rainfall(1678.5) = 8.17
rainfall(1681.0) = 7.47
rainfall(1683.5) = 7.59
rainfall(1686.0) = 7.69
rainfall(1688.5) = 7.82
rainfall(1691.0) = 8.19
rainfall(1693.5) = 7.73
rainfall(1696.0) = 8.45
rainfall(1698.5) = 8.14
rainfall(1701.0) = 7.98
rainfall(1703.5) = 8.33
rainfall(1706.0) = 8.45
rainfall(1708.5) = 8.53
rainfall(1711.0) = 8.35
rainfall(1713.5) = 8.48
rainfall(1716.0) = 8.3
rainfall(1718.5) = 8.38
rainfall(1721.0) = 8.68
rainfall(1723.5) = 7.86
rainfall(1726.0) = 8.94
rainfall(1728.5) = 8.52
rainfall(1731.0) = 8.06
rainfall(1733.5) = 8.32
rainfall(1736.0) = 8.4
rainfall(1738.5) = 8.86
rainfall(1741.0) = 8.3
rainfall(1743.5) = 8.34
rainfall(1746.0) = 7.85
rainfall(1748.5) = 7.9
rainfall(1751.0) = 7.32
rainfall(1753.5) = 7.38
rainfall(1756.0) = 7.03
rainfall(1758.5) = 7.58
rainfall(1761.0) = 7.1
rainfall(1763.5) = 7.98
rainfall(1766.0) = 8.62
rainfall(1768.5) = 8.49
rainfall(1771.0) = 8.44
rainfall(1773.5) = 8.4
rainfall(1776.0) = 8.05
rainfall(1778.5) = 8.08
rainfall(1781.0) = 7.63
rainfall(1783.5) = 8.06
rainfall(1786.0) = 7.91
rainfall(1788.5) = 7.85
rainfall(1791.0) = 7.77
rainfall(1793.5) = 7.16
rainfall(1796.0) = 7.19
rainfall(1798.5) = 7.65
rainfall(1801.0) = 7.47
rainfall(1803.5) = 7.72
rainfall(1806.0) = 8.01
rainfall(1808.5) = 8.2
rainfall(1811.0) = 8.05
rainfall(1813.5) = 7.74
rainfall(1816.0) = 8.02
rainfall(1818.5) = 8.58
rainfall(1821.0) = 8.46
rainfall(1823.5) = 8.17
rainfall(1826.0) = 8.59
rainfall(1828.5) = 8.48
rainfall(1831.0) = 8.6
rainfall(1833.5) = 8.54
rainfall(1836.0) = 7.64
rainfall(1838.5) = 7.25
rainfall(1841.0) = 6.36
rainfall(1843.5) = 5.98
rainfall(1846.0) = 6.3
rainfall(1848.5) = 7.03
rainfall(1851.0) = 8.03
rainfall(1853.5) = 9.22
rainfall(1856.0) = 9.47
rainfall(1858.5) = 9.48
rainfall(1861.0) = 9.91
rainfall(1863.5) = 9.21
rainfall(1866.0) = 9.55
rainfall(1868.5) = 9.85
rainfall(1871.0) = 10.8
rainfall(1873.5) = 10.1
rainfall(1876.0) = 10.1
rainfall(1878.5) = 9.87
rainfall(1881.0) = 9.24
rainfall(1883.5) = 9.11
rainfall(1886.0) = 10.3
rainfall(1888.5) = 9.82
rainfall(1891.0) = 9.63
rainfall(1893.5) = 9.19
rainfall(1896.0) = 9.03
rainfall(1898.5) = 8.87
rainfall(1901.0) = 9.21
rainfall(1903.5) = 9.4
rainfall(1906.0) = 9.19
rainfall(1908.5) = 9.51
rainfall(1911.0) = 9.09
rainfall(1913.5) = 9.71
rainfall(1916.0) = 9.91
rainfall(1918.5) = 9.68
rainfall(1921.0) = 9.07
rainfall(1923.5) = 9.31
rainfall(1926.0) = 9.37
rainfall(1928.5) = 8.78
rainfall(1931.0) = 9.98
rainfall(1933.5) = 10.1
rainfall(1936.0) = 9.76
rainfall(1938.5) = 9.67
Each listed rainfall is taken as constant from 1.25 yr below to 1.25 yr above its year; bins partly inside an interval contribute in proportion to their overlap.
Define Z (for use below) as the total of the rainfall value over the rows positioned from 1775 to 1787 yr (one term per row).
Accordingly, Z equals 40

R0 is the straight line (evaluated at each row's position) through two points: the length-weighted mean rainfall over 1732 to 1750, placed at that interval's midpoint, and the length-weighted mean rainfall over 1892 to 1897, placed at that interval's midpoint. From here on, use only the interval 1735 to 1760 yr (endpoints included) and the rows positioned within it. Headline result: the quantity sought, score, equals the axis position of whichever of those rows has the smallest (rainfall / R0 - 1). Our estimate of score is 1756.0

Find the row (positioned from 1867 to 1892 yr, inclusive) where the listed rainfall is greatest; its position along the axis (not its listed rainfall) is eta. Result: 1871.0 yr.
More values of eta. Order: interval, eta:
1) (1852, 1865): 1861.0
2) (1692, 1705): 1696.0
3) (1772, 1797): 1773.5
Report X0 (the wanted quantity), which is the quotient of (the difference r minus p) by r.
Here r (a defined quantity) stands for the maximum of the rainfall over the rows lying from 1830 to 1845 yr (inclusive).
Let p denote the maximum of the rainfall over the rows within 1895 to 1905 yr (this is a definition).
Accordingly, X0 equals -0.09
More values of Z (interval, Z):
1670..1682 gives 38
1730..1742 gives 42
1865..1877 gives 50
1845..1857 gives 40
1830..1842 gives 38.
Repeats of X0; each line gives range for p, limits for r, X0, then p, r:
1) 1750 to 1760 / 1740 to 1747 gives 0.09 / 7.58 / 8.34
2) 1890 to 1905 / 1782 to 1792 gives -0.19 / 9.63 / 8.06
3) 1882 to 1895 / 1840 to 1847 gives -0.62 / 10.3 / 6.36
